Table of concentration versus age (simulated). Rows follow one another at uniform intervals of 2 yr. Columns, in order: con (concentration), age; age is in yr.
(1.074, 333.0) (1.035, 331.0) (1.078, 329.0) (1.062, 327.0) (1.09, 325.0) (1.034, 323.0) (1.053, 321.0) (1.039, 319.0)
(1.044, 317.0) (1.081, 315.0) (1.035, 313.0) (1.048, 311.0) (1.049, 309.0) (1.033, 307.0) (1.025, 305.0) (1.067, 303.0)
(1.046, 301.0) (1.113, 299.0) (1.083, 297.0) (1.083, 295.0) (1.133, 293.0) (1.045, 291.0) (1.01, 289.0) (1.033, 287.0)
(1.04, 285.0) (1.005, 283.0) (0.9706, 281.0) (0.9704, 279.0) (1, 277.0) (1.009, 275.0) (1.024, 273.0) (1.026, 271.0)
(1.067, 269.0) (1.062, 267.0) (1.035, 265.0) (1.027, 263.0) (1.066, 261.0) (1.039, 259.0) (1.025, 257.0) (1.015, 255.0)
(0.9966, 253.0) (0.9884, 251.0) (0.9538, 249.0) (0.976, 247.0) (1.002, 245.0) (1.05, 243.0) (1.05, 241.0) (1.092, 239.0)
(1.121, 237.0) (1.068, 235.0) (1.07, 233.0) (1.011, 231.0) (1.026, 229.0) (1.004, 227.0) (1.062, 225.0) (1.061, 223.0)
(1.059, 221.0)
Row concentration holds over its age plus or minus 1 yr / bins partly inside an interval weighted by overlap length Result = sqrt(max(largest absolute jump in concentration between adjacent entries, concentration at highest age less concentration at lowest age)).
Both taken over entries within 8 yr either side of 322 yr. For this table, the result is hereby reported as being 0.24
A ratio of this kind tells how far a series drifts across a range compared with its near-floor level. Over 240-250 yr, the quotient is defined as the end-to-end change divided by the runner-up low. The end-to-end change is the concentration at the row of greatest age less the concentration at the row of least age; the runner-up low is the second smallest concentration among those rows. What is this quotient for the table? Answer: -0.10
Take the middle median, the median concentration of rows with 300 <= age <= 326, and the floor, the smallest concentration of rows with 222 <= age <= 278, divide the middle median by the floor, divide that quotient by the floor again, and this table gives 1.150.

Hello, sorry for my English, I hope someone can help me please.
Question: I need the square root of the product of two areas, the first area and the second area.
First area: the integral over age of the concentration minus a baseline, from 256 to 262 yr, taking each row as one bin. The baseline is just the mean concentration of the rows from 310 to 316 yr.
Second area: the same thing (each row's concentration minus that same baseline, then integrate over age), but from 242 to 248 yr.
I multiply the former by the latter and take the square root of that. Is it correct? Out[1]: 0.14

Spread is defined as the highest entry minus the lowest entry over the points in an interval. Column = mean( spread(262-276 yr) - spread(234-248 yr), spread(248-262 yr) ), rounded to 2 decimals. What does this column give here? 0.01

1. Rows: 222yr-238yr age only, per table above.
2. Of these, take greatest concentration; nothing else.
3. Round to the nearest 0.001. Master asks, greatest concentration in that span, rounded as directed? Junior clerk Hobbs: 1.121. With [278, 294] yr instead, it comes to 1.133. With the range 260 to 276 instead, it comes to 1.067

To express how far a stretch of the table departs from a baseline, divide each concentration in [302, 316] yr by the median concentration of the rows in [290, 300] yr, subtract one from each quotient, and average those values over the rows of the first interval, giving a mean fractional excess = -0.032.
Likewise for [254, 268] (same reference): -0.041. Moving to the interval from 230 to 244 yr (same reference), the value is -0.016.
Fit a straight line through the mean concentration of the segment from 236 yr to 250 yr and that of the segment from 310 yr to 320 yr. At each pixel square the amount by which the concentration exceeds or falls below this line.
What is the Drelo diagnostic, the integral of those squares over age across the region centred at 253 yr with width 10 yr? 0.023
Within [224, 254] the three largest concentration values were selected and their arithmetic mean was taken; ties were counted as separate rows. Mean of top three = 1.09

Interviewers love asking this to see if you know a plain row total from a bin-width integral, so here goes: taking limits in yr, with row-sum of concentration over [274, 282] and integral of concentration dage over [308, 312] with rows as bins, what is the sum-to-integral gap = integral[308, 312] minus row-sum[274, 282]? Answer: 0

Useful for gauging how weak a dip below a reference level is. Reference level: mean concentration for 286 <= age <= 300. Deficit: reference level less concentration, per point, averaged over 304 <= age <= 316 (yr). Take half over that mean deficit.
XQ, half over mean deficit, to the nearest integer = 19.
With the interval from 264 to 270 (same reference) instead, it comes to 30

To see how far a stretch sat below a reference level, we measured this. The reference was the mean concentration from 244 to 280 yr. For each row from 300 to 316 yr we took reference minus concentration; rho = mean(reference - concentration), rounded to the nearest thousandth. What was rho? -0.032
